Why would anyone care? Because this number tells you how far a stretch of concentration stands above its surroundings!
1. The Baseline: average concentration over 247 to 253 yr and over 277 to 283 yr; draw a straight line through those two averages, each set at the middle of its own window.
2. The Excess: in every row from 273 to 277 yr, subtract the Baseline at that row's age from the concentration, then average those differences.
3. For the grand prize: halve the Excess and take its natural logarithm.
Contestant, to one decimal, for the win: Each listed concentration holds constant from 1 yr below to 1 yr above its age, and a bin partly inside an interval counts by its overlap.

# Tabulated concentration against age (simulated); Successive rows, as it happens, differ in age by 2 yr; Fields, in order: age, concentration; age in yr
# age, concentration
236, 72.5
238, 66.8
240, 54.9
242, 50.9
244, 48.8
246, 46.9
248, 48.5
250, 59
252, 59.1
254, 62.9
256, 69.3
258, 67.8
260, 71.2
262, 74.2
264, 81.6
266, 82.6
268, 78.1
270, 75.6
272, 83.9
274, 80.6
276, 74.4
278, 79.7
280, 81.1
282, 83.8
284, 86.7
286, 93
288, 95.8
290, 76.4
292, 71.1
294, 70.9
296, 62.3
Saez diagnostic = -1.9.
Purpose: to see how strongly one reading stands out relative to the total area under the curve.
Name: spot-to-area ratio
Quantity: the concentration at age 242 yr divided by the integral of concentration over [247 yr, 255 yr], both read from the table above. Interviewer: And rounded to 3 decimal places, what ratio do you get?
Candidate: 0.111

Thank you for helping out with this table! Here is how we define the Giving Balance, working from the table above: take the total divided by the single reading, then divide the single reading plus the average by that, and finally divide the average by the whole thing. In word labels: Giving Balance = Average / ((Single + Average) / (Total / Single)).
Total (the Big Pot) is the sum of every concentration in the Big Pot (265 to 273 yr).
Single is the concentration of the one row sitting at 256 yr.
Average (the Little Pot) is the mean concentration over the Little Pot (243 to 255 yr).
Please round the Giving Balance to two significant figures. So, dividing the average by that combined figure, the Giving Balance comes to 2.0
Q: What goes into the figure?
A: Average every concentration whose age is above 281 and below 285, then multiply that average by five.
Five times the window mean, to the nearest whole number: 426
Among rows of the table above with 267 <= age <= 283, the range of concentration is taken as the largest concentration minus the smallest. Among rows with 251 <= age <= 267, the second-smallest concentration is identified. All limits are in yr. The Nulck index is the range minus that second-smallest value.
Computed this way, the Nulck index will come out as -53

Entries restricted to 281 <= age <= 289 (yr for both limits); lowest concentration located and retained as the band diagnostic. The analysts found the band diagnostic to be 83.8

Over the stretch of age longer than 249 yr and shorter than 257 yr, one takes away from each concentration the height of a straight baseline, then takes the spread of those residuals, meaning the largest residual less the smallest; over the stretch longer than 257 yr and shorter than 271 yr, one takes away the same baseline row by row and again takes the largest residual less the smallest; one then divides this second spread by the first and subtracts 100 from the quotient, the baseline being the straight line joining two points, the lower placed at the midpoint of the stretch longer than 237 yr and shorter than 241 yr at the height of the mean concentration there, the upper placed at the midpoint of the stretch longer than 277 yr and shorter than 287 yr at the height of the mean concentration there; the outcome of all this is -98.7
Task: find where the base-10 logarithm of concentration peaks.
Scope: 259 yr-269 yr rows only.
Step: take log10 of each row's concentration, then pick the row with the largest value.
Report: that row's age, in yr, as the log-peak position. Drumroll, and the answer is 266 yr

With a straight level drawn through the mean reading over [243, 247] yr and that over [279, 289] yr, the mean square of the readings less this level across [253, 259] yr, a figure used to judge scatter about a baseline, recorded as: 59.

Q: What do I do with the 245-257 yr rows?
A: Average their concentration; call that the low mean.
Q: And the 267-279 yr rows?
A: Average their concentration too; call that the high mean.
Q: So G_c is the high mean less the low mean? 21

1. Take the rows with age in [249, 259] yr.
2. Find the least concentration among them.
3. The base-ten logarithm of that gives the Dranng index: 1.77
